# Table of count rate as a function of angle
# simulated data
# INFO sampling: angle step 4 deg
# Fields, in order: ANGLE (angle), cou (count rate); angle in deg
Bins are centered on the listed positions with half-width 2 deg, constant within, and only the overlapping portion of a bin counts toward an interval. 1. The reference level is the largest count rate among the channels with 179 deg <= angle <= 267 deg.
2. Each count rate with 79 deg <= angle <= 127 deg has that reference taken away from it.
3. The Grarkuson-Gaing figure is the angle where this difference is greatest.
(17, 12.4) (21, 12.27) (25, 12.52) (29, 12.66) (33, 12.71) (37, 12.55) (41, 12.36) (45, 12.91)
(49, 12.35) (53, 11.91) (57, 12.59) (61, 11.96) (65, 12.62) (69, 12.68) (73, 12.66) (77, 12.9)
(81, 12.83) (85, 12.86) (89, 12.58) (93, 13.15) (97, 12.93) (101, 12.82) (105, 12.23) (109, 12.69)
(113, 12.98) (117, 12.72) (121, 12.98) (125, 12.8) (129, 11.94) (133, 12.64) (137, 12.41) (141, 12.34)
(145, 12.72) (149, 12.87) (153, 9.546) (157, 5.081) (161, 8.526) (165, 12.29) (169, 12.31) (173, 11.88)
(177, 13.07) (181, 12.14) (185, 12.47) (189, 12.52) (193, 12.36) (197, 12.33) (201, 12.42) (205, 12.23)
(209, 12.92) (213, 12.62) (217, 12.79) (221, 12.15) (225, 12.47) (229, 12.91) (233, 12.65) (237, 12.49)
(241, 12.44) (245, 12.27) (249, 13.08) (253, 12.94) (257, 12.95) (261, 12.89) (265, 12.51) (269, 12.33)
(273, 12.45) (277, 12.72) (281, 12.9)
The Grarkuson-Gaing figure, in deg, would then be 93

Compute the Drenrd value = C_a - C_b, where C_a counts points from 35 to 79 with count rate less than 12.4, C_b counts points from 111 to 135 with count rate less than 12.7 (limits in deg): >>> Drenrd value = 2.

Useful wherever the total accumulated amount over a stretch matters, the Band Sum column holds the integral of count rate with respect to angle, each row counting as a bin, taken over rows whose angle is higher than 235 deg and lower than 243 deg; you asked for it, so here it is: 100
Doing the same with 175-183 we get 101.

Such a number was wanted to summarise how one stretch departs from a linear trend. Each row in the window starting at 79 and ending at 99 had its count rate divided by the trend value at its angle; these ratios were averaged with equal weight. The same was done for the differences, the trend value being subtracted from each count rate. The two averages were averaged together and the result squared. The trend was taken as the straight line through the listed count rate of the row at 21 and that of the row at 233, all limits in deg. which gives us 0.58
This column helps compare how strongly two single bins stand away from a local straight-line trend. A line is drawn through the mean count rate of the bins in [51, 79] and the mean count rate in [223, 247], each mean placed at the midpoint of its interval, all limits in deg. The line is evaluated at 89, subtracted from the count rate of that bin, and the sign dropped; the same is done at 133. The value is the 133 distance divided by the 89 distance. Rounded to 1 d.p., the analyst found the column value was 1.4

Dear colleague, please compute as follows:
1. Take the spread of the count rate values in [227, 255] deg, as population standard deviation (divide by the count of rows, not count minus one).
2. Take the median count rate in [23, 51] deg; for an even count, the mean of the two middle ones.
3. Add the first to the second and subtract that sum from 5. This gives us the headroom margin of -7.8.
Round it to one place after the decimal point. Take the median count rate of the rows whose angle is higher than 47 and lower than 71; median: 12.5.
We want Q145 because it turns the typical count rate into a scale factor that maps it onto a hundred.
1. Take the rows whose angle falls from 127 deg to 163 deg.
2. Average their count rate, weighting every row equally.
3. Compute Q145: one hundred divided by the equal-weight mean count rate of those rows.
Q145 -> 9.18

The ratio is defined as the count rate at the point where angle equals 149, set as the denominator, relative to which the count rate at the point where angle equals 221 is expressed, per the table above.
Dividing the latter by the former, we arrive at 0.94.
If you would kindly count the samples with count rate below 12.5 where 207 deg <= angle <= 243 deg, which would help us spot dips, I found 4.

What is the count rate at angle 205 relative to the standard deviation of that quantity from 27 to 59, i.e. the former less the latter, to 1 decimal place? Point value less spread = 11.9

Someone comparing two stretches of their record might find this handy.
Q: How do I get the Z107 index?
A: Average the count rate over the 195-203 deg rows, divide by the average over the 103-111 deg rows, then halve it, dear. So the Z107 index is 0.497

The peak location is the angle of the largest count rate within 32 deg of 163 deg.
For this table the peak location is 177 deg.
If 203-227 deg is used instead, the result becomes 209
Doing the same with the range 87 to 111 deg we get 93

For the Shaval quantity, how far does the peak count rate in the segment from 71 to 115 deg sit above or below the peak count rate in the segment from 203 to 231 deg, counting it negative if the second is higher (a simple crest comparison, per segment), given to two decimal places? 0.23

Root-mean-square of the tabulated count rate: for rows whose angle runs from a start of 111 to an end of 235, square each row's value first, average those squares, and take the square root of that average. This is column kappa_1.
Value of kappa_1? 12.2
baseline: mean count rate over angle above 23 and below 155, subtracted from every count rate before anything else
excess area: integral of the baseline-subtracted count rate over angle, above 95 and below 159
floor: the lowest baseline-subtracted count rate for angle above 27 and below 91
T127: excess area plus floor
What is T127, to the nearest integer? -36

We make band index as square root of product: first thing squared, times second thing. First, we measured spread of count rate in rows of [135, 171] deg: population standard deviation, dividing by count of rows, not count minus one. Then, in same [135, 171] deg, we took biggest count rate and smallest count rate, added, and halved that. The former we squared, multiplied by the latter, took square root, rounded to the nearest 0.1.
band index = 7.5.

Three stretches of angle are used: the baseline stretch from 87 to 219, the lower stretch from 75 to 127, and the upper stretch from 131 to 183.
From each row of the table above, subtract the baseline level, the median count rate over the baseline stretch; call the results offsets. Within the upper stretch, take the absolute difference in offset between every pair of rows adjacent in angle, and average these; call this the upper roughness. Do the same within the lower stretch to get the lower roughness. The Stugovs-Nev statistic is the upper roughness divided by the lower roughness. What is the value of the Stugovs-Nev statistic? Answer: 5.5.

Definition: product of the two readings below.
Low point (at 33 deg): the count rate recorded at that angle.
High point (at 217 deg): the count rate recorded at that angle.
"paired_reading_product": 163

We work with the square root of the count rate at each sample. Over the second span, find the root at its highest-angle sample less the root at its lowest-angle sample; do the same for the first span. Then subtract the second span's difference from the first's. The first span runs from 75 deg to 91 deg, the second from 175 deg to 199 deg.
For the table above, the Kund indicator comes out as 0.06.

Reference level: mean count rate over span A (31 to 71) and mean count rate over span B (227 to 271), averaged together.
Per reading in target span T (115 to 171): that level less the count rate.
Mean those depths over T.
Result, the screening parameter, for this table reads 1.1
